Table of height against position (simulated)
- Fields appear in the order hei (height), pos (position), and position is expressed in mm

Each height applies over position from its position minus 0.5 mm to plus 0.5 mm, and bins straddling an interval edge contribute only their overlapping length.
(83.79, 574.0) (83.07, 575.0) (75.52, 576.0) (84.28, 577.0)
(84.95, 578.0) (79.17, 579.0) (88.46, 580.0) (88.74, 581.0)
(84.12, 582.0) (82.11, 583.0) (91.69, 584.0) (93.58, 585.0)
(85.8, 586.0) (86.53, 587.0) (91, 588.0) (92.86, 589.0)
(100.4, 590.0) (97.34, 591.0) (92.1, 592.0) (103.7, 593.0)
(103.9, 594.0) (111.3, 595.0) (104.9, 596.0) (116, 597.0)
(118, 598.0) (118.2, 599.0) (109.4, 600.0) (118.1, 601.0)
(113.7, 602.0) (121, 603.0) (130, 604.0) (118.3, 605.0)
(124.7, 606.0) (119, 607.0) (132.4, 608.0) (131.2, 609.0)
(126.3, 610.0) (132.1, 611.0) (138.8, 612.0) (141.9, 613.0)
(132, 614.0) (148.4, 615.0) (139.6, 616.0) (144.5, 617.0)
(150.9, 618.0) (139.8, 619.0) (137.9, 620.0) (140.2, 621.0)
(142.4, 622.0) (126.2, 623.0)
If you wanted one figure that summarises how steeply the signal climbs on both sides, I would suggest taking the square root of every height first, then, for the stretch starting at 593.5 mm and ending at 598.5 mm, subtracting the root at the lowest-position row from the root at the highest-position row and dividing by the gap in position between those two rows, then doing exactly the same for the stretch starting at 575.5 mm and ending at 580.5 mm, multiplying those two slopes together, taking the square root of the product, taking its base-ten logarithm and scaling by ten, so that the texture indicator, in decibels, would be -7.6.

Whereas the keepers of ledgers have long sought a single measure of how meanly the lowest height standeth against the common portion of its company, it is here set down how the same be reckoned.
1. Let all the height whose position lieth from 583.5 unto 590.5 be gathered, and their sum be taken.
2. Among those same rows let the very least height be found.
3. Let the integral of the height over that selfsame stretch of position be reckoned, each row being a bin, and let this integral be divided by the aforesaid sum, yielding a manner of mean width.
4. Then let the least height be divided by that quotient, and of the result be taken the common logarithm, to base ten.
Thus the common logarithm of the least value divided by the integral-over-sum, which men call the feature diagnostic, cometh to 1.93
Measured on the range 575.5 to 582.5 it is 1.88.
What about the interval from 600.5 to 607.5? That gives 2.06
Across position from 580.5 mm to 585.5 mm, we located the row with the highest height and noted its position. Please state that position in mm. 585.0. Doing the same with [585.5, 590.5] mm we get 590.0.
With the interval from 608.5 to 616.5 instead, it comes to 615.0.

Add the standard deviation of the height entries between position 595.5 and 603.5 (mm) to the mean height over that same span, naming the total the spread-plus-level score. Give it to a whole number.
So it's 120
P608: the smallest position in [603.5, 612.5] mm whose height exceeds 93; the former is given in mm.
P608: 604.0 mm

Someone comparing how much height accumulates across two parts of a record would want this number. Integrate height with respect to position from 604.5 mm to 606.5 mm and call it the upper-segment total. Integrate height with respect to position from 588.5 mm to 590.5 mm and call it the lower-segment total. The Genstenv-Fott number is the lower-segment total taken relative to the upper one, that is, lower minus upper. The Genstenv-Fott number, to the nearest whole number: -50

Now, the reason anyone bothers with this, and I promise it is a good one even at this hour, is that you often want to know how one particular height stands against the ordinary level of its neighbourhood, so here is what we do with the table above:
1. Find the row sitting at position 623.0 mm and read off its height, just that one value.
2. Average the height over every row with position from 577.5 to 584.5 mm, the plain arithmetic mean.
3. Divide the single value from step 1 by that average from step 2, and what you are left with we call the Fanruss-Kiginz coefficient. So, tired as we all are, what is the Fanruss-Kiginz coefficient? 1.47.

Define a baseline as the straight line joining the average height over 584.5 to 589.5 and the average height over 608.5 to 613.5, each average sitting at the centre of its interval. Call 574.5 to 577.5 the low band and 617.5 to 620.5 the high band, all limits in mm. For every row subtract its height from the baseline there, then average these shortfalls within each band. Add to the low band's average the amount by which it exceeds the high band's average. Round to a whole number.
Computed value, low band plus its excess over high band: -28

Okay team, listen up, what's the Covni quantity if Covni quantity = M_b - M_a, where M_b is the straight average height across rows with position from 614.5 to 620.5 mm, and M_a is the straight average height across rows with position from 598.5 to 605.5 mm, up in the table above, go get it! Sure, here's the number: 25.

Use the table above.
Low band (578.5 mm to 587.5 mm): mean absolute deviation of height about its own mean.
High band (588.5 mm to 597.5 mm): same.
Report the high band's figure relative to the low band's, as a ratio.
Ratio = 1.74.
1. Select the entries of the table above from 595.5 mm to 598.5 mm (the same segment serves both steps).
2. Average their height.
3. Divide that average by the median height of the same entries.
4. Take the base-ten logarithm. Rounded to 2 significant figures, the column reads -0.012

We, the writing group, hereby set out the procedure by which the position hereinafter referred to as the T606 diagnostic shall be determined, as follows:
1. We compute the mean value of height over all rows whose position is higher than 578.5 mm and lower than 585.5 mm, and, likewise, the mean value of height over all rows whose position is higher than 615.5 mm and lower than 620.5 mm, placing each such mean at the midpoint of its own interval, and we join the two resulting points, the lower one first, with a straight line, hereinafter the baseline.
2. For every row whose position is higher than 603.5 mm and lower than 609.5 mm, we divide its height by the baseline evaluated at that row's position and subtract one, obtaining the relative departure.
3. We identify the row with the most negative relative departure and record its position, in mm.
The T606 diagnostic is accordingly 607.0 mm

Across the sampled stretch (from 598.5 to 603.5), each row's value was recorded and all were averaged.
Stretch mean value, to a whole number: 116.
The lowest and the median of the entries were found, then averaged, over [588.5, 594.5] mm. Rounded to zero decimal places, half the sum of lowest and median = 95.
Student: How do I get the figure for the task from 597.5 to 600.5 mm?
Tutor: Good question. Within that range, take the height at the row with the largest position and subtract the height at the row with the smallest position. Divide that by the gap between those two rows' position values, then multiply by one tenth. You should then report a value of -0.43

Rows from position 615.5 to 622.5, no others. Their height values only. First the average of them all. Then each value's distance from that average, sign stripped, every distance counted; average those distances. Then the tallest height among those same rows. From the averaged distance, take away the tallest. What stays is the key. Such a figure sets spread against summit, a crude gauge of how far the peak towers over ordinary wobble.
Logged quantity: -148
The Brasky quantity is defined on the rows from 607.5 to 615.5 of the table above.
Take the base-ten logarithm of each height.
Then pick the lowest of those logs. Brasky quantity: 2.10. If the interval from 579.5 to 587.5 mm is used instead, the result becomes 1.91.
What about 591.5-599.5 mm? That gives 1.96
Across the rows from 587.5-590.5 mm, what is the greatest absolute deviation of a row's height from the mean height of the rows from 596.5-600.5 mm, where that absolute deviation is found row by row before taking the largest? 24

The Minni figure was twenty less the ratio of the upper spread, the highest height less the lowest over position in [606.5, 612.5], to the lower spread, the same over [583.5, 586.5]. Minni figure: 17.5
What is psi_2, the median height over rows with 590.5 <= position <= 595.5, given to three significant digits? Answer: 104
